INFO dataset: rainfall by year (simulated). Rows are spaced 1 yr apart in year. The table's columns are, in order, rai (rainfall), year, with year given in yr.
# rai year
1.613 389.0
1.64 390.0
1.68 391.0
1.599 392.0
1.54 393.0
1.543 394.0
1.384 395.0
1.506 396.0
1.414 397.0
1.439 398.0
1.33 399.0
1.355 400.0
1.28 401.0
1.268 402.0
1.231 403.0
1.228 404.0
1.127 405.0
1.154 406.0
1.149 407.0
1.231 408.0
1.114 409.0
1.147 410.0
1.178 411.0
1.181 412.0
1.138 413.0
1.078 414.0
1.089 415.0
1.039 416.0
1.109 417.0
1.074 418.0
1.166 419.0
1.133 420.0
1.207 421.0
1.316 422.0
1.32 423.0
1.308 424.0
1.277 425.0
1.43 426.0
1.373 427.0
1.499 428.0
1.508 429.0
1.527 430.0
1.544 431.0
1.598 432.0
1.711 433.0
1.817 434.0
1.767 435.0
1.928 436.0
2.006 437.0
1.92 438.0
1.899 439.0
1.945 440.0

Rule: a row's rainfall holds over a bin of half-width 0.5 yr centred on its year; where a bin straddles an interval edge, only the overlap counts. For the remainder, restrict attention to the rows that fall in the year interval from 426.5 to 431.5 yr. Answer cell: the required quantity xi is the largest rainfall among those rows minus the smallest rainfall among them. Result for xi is 0.17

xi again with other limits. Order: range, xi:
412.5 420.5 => 0.13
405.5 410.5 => 0.12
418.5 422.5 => 0.18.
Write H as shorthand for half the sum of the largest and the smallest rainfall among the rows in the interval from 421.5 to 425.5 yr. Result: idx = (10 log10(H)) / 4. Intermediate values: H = 1.30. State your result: 0.28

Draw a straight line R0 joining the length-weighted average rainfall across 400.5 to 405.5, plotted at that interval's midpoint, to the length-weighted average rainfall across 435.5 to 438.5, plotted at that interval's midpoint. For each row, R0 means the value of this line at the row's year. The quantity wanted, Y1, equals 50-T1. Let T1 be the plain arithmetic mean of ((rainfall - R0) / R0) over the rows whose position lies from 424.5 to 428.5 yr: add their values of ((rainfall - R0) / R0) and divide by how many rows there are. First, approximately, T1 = -0.19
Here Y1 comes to 50.2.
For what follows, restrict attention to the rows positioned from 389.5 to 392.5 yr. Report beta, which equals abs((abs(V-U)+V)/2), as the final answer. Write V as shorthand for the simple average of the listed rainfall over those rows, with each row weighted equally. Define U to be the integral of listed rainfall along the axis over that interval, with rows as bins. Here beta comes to 2.5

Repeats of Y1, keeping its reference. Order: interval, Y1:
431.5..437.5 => 50.1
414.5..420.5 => 50.3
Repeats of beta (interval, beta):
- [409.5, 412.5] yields 1.8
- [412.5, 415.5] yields 1.7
